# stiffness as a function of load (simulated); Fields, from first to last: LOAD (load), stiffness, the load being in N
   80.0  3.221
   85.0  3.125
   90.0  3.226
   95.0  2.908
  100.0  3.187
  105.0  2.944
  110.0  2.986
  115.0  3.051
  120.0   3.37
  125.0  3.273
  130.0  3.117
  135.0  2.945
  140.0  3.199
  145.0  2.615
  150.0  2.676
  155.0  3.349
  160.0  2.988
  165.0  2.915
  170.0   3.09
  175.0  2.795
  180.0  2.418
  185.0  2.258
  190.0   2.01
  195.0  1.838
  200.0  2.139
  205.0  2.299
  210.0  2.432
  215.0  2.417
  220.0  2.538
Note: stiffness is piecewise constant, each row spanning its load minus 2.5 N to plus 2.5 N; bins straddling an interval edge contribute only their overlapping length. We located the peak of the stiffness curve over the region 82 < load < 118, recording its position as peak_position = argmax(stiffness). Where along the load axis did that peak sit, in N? 90.0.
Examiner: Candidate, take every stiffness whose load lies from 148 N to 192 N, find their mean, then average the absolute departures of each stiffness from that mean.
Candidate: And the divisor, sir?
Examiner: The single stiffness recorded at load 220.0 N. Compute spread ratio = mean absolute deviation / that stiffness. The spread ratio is 0.134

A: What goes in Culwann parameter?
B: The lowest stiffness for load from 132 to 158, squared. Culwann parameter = 7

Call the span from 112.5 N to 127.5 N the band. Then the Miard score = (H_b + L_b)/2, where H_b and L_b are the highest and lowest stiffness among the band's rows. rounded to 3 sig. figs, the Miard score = 3.21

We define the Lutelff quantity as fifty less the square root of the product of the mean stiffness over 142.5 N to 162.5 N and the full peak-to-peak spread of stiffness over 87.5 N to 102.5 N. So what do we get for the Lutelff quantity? 49.04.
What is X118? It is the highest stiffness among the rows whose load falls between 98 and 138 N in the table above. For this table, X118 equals 3.37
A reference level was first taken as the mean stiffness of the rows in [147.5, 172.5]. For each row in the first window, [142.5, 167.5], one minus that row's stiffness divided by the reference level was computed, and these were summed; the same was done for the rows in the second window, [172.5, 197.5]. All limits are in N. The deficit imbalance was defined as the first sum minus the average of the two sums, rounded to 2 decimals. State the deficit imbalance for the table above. -0.54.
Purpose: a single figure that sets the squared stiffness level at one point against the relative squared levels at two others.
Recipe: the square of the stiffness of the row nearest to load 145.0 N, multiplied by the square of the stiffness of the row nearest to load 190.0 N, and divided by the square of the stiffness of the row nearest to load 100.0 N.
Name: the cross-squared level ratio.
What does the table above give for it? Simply 2.7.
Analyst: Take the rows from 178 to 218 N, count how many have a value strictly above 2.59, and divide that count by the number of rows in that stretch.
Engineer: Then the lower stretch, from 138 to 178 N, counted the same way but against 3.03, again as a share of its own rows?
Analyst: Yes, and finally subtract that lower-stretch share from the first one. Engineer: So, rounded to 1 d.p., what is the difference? -0.4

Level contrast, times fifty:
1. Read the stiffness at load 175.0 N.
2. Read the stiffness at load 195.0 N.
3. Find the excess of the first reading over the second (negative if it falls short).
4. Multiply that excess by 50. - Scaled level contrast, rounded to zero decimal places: 48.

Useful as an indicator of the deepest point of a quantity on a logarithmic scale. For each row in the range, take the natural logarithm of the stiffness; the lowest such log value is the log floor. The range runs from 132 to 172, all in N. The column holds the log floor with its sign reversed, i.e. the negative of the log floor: -0.96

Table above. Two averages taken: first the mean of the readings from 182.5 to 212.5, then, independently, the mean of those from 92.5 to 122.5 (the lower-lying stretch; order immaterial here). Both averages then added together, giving 5.24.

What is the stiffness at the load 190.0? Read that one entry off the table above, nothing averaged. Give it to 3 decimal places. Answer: 2.010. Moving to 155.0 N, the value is 3.349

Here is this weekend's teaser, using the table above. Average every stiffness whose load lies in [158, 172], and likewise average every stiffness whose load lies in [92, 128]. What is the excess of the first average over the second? -0.11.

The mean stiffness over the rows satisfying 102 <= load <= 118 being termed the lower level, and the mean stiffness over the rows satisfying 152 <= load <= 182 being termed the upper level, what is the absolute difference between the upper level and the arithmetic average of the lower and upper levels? 0.0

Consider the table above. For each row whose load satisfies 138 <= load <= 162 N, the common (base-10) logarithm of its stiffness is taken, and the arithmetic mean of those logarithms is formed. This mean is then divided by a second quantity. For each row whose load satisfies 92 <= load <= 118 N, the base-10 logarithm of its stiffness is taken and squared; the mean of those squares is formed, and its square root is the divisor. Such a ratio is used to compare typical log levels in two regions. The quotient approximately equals 0.98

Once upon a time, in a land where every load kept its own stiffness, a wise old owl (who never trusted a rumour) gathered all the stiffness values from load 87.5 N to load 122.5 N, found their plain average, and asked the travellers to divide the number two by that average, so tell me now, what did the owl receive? 0.646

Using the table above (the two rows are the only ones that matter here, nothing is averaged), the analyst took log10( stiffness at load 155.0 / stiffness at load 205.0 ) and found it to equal 0.16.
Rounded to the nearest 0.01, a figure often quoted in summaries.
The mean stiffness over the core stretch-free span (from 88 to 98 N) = 3.07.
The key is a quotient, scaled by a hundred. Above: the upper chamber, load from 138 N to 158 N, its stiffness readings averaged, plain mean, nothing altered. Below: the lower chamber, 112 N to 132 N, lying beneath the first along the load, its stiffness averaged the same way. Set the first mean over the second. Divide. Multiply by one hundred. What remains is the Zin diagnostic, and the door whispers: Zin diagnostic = 92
